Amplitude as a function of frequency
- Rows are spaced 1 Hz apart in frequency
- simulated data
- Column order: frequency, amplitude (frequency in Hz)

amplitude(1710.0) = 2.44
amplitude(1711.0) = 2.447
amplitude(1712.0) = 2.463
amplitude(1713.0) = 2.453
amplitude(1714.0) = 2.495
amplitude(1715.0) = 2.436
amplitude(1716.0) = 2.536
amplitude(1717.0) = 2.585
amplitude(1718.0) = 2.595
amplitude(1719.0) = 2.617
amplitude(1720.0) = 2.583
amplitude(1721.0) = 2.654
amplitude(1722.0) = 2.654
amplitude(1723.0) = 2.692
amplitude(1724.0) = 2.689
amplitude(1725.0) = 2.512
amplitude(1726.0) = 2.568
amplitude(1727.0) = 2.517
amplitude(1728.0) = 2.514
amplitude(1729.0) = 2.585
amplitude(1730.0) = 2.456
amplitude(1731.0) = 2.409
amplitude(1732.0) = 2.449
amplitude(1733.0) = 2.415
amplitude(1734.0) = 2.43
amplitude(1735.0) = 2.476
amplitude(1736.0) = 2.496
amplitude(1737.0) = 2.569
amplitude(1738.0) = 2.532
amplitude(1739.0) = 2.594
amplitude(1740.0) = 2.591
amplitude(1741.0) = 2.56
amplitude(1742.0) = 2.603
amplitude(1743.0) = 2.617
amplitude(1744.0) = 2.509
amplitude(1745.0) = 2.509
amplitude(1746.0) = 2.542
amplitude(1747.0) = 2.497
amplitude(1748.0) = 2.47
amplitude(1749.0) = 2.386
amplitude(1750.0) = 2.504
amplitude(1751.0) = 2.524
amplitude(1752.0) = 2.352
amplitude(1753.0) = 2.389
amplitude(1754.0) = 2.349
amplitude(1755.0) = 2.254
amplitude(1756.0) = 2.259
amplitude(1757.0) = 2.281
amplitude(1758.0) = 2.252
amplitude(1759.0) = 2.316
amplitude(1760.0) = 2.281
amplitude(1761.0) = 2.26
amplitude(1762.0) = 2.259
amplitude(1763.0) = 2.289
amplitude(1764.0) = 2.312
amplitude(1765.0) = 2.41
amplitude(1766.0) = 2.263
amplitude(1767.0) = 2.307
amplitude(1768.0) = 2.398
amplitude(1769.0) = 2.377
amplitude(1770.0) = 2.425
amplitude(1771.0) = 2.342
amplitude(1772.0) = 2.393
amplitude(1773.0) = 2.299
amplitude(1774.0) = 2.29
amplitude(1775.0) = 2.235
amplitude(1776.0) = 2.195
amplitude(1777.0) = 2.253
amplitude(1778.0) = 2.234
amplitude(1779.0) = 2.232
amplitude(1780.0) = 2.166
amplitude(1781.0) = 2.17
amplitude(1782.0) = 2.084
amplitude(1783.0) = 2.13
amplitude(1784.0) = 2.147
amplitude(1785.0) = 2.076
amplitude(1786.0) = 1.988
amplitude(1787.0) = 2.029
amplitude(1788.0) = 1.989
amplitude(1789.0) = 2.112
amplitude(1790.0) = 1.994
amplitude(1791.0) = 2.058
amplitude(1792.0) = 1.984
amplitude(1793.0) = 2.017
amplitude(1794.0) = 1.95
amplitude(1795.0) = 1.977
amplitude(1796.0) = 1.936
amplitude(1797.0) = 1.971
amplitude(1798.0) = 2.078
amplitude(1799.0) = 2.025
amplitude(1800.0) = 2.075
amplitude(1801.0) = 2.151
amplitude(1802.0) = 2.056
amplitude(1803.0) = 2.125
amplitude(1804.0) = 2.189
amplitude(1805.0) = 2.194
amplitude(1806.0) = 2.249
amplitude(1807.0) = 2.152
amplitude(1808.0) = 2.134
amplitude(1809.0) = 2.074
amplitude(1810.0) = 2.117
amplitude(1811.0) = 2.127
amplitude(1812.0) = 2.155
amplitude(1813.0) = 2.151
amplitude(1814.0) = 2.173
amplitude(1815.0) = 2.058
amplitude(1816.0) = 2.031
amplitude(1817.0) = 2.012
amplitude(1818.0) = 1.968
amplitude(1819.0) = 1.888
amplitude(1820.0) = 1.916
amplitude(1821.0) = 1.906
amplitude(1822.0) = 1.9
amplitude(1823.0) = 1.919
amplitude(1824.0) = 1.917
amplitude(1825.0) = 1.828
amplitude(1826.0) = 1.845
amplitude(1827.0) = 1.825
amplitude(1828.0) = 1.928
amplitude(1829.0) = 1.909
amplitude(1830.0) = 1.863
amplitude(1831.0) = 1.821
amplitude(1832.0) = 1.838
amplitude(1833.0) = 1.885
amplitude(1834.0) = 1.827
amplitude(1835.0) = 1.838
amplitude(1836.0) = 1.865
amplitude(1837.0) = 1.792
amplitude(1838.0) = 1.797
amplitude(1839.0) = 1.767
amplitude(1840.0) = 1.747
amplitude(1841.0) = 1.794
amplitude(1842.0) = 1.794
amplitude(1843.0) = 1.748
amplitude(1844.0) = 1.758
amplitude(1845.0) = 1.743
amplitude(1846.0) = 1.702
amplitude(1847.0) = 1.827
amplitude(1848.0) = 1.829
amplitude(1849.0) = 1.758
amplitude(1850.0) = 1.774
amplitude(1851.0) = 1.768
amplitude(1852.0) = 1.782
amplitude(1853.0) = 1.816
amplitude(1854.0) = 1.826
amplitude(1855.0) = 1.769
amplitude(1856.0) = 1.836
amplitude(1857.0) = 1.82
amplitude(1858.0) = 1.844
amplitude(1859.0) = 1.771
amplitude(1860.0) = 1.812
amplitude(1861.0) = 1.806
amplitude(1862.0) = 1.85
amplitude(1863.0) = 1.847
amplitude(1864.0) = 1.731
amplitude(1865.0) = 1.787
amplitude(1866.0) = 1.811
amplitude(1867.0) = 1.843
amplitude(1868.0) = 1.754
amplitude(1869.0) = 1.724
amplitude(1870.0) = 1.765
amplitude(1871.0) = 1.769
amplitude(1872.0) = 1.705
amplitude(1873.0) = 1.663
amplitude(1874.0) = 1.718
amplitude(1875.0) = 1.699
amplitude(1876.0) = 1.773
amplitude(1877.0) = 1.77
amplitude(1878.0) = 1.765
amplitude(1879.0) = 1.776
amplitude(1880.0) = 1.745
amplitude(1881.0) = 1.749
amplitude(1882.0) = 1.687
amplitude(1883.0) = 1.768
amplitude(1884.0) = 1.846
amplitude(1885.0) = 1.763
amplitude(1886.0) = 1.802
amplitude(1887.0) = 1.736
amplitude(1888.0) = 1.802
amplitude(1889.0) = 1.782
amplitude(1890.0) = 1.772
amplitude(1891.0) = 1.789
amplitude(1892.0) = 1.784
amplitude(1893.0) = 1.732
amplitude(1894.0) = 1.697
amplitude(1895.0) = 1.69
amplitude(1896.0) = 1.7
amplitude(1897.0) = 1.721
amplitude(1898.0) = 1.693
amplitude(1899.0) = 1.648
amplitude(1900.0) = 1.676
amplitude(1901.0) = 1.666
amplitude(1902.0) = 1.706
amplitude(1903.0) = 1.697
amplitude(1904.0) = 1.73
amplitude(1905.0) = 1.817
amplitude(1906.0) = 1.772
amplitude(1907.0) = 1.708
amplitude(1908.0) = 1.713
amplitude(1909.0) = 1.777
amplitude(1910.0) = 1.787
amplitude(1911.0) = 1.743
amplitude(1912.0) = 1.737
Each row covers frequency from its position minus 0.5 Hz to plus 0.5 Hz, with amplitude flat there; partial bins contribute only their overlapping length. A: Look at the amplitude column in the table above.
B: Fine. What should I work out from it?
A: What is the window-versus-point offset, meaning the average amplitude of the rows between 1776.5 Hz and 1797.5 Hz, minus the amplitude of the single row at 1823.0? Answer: 0.2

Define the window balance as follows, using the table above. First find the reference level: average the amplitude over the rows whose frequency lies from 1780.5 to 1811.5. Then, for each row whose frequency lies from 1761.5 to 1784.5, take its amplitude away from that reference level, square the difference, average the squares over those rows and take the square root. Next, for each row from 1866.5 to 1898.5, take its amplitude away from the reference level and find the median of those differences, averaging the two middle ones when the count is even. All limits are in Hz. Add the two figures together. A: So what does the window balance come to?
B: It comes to 0.5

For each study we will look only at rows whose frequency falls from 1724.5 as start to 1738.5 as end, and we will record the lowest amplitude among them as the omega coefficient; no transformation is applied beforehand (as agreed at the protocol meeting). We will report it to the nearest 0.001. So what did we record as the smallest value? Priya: 2.409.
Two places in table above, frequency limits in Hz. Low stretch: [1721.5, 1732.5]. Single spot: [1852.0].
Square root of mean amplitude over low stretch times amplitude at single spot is 2.13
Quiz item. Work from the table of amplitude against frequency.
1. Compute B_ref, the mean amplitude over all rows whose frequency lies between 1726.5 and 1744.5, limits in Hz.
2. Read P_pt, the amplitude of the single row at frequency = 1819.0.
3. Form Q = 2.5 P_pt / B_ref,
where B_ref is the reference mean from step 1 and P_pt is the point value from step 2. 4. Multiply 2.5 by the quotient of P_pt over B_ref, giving 1.87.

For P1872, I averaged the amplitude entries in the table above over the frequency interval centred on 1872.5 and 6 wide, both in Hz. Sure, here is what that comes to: 1.72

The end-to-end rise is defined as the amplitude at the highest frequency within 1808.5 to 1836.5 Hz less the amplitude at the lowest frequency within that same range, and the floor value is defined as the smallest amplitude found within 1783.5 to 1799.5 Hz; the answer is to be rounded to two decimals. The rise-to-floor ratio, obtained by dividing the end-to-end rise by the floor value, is -0.11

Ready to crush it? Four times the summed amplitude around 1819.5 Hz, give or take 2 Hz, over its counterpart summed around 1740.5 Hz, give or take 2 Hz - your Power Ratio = 3.0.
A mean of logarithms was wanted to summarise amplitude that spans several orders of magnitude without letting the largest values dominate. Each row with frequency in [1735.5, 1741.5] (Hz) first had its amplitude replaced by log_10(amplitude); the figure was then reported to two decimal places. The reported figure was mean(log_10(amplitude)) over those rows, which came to 0.41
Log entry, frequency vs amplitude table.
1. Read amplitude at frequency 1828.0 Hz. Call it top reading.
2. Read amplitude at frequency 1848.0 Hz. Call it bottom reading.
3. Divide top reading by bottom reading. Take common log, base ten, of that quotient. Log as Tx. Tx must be 0.023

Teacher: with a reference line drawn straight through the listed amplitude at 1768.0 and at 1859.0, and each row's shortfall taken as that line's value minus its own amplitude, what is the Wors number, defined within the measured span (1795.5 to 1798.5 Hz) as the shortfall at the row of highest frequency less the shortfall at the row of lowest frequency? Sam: -0.156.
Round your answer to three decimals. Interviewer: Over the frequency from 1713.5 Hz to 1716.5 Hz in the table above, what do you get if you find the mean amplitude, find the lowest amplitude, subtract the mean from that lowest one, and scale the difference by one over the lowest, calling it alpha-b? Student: -0.022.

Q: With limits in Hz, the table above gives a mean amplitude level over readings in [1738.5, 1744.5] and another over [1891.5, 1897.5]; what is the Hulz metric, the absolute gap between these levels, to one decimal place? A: 0.9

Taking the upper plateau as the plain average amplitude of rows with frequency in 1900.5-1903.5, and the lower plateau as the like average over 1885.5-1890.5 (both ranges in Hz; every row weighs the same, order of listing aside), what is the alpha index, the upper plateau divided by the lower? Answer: 0.95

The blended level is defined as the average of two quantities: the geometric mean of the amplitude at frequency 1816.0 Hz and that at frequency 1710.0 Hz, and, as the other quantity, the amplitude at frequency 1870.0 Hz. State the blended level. 2.00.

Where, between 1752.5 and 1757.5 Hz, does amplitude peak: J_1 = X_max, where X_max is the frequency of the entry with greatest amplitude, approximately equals 1753.0 Hz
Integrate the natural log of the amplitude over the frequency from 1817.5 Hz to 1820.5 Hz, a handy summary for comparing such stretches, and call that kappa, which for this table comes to 1.96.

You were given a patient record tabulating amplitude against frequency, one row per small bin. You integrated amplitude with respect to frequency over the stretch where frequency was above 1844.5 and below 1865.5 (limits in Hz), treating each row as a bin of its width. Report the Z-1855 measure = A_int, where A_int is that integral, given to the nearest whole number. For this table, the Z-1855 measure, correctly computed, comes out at 38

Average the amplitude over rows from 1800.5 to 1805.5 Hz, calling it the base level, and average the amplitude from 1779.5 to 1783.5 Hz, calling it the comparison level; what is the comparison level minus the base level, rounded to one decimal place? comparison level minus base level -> 0.0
